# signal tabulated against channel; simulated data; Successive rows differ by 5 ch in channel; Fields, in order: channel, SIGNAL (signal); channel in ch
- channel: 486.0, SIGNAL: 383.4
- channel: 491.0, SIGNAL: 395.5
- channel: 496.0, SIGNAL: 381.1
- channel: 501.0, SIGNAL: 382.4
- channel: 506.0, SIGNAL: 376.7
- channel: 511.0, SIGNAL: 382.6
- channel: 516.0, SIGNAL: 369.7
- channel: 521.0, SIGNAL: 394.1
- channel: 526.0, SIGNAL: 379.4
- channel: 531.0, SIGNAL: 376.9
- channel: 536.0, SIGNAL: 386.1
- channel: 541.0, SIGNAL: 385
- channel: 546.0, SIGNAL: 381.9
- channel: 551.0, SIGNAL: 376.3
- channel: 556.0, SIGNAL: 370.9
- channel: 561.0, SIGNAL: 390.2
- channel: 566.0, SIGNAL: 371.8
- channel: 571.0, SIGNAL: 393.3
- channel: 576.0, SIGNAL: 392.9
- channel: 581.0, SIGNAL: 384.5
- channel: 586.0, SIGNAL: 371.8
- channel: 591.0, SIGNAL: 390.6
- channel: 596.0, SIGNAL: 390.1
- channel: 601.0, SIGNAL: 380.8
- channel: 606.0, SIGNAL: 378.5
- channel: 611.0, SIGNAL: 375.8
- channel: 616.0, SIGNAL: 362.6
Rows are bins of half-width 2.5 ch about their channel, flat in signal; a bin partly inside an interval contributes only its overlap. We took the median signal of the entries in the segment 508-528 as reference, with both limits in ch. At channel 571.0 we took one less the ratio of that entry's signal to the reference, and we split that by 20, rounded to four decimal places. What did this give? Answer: -0.0016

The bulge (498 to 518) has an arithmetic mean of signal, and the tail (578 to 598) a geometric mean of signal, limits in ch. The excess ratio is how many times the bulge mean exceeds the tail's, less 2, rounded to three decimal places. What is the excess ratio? -1.016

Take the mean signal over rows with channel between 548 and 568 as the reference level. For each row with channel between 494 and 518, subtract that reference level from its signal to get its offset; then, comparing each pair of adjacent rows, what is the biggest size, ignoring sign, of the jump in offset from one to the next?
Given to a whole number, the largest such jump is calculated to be 13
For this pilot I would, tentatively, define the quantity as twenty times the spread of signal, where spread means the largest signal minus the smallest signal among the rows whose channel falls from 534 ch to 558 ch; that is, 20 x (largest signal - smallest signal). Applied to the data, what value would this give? 304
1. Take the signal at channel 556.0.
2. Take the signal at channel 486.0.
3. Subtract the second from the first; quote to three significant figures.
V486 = -12.5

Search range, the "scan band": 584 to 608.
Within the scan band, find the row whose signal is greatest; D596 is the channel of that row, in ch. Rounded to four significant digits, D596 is 591.0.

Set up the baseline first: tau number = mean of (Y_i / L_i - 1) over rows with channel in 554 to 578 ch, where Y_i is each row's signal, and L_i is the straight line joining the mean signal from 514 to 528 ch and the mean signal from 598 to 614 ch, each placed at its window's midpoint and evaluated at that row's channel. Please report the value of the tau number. 0.011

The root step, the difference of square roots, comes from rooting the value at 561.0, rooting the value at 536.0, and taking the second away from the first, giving 0.10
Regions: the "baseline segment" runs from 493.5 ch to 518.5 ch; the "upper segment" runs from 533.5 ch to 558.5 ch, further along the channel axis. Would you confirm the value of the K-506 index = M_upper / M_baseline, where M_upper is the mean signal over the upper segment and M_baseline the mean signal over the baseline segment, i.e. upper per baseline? 1.00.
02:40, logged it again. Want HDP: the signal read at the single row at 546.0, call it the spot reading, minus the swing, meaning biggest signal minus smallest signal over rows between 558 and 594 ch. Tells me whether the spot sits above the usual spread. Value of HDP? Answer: 360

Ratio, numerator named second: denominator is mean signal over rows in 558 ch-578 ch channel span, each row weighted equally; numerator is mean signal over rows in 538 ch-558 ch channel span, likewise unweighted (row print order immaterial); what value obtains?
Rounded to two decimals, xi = 0.98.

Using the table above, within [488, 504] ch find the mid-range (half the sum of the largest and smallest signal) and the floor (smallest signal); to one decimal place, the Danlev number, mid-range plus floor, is 769.4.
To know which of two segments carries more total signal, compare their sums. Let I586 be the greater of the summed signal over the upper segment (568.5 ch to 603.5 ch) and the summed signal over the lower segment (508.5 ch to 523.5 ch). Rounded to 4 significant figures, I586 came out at 2704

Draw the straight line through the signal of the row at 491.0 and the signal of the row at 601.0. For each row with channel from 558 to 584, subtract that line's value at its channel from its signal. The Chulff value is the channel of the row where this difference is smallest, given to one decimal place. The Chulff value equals 566.0 ch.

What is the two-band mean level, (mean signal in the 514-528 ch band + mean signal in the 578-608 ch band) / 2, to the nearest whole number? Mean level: 382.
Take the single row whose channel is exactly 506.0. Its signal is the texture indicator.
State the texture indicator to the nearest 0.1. 376.7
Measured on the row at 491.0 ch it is 395.5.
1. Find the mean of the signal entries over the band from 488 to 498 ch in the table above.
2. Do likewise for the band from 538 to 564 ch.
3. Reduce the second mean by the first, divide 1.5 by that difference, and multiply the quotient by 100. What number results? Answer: -20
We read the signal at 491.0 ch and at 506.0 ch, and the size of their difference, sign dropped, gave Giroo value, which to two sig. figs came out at 19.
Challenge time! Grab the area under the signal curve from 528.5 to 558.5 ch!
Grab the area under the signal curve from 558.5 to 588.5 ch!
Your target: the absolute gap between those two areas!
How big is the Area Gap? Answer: 137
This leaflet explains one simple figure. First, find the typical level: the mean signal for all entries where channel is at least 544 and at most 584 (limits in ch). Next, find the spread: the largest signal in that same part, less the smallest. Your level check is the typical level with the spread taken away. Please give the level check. 360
